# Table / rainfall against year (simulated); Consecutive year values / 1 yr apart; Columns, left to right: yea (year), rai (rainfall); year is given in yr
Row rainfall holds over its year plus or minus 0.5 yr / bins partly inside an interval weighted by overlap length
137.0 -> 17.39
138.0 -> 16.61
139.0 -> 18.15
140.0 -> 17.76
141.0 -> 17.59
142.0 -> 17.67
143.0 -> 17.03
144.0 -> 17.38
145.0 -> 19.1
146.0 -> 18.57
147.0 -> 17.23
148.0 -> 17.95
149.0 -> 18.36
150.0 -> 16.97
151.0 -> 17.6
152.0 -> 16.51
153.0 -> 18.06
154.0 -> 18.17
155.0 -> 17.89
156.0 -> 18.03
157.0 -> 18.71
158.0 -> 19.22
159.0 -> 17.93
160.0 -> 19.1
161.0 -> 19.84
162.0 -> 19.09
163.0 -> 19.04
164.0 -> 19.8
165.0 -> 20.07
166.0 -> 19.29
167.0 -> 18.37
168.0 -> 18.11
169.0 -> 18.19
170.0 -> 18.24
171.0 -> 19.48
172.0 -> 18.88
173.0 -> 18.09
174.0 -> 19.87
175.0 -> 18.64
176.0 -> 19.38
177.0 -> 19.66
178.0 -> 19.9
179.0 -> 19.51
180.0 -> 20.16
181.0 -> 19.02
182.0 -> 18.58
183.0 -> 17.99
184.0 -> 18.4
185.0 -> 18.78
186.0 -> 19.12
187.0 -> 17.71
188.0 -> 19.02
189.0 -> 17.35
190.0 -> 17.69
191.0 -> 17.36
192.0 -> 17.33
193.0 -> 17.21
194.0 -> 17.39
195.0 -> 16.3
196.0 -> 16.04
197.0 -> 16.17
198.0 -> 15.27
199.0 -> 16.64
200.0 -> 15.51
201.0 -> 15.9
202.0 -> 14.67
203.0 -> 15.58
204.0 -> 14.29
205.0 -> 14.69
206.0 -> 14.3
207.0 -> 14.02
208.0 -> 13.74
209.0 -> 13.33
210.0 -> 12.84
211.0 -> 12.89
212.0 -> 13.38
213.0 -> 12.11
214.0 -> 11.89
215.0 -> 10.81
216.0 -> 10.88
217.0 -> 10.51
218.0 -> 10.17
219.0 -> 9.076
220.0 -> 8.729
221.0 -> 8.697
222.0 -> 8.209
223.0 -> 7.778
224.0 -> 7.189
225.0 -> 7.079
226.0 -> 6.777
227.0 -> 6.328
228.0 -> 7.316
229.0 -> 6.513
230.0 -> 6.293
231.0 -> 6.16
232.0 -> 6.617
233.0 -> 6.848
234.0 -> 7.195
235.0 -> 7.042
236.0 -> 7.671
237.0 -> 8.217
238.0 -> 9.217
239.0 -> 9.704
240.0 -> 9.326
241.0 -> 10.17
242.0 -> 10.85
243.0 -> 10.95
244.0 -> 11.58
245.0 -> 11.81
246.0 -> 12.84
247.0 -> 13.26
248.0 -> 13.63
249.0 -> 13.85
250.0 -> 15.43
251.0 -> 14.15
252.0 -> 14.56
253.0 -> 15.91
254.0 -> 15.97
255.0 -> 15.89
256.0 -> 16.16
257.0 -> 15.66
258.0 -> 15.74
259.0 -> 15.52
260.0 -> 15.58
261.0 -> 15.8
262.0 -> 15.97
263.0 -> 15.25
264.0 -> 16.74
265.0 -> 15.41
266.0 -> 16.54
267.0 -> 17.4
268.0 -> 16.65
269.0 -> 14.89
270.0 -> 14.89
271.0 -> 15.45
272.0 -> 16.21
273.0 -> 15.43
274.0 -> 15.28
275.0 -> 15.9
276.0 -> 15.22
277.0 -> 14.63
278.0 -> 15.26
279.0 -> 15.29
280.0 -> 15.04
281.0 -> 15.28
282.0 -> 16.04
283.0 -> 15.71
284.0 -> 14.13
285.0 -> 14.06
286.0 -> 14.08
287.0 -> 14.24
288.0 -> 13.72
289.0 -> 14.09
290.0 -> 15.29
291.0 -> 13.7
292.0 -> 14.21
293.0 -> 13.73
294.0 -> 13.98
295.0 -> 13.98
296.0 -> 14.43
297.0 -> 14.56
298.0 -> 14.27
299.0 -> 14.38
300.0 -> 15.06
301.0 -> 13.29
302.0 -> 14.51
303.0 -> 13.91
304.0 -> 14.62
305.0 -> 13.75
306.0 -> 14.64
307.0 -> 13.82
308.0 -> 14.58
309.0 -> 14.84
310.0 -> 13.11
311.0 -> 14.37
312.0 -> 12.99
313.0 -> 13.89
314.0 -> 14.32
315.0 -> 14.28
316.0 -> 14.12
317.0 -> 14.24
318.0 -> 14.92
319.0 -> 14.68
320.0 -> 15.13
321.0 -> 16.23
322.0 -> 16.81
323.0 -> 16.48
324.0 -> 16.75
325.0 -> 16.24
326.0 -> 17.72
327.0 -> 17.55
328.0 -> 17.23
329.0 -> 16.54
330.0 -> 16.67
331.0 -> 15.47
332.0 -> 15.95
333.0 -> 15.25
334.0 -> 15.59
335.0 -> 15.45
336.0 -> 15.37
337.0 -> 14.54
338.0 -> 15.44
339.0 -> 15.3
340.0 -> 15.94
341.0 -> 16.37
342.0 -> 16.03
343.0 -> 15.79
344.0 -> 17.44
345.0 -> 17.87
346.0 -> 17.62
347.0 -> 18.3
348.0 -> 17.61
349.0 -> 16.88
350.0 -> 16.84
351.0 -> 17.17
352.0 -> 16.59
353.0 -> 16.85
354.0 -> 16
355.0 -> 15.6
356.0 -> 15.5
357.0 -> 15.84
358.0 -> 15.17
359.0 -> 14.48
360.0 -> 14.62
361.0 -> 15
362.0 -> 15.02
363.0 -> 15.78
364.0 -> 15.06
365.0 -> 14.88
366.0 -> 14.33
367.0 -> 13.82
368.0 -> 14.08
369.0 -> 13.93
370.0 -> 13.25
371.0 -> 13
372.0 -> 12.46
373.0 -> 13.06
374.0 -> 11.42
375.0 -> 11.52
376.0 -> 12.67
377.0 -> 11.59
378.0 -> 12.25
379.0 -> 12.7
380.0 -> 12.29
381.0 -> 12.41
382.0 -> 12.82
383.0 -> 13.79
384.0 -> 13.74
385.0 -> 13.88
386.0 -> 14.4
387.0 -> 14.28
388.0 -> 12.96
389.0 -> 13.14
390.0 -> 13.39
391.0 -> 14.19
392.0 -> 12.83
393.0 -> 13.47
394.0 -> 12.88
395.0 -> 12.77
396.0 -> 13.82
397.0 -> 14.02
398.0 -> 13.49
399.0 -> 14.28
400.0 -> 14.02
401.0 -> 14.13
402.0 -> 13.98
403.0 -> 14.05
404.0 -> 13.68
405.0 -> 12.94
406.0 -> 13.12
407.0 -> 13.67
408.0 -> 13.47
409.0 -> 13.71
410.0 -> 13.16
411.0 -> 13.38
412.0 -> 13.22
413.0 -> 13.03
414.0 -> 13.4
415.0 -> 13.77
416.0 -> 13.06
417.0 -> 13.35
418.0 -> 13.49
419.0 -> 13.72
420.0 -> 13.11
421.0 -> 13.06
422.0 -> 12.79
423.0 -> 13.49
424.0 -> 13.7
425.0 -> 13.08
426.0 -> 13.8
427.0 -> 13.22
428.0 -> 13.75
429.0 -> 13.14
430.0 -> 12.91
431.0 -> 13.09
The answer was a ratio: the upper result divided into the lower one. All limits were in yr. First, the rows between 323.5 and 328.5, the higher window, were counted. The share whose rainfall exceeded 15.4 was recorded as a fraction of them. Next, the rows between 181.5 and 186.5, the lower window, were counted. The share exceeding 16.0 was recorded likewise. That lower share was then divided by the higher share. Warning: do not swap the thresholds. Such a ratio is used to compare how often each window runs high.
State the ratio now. 1.0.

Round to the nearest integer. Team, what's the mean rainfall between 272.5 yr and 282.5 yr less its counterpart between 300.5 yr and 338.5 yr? 0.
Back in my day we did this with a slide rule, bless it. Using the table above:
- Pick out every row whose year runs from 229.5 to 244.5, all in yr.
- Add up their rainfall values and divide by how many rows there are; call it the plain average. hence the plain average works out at 8.5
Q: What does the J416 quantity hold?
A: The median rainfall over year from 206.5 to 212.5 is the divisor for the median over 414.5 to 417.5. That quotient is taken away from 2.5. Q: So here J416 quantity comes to 1.50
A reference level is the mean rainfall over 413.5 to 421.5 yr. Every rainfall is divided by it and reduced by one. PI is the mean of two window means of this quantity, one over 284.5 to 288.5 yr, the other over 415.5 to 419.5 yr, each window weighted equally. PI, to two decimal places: 0.03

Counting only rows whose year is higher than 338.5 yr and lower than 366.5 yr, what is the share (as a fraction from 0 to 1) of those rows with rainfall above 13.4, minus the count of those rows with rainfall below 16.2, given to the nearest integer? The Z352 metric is -16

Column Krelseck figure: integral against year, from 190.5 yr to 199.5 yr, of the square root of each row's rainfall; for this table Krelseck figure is 37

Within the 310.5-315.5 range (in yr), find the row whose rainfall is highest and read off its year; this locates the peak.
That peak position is 311.0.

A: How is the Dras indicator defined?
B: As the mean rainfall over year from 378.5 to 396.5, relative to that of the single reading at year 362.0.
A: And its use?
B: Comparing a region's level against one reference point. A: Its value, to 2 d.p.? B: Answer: 0.89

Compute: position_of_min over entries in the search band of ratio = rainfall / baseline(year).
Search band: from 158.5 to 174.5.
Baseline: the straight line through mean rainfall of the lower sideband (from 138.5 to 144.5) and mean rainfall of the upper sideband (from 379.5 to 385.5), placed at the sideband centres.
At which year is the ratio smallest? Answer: 159.0 yr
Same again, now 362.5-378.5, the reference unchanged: 374.0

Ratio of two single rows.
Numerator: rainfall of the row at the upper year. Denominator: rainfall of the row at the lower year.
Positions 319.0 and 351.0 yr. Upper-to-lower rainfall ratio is 1.17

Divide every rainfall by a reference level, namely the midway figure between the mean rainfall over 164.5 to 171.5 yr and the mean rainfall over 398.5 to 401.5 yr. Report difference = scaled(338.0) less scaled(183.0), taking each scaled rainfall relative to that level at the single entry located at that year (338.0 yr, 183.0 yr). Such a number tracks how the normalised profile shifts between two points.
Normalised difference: -0.15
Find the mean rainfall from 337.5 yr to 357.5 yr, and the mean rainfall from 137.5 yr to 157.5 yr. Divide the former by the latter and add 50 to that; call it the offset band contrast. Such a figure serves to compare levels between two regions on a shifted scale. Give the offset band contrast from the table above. 50.9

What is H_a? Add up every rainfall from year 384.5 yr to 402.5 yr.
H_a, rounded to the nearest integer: 246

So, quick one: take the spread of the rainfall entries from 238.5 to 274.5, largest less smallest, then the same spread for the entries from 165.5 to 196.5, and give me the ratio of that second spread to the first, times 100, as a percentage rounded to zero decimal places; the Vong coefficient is 51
